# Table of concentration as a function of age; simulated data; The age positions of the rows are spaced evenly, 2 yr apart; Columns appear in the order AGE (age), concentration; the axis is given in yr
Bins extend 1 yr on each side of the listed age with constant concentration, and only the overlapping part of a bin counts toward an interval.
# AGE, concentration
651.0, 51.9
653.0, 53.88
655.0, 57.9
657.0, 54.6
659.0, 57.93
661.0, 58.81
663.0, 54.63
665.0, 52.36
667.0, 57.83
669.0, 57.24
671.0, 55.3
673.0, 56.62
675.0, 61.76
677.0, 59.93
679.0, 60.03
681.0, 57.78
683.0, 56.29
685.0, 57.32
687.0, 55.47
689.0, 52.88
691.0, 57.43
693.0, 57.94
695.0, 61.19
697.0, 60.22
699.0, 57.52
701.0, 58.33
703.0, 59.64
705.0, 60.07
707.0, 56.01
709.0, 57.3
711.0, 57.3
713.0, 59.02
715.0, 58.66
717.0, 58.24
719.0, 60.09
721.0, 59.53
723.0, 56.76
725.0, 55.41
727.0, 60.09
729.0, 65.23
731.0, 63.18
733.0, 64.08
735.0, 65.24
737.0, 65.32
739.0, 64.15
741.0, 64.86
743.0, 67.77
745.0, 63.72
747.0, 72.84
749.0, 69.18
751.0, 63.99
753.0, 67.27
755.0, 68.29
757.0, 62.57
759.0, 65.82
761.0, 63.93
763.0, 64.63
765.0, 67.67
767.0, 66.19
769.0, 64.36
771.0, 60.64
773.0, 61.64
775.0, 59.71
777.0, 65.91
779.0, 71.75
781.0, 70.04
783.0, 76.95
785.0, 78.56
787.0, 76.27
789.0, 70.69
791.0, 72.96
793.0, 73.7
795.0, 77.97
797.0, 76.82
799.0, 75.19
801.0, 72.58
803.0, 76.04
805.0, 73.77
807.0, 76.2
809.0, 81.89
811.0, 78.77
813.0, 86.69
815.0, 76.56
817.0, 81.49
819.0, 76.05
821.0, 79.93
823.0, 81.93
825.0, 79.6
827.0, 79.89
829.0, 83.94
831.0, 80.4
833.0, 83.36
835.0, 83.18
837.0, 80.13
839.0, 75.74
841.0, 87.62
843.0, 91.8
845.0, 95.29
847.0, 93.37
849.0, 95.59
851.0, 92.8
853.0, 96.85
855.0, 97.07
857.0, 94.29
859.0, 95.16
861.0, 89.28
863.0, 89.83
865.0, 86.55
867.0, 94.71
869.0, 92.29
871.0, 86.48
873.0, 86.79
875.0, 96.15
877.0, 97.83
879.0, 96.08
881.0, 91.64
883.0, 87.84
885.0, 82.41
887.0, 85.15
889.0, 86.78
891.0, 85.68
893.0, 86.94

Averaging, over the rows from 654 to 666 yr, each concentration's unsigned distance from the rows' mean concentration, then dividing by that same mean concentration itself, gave 0.039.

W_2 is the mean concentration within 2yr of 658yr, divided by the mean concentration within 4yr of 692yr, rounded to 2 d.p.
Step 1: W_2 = 0.98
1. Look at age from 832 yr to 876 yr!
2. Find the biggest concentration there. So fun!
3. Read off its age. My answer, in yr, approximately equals 855.0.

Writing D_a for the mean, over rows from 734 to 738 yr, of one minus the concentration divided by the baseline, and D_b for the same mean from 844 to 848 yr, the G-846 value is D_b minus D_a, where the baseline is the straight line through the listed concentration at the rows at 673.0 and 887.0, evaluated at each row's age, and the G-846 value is -0.18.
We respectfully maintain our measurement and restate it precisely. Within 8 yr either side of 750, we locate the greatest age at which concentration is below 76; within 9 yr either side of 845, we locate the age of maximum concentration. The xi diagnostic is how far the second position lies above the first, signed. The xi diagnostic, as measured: 96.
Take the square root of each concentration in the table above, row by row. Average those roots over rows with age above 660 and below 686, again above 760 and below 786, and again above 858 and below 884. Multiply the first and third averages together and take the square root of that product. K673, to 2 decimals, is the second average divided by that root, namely 0.96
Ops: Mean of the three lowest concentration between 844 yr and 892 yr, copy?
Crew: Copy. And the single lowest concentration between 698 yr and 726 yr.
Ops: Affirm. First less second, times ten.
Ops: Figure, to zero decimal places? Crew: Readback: 290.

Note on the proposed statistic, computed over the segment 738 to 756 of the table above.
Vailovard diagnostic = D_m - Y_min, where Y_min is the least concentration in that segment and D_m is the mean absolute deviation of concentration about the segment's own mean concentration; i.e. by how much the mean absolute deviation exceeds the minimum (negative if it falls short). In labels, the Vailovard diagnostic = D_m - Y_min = -61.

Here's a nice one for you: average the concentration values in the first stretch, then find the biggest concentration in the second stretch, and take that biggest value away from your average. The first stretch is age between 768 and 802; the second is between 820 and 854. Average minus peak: -26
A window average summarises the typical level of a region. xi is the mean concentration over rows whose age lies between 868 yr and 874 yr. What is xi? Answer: 89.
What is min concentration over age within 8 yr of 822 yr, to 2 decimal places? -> 76.05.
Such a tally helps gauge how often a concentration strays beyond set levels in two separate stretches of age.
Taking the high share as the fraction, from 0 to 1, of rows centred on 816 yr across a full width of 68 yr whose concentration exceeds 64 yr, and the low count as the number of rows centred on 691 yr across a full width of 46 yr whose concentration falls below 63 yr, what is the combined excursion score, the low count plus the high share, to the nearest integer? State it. 24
